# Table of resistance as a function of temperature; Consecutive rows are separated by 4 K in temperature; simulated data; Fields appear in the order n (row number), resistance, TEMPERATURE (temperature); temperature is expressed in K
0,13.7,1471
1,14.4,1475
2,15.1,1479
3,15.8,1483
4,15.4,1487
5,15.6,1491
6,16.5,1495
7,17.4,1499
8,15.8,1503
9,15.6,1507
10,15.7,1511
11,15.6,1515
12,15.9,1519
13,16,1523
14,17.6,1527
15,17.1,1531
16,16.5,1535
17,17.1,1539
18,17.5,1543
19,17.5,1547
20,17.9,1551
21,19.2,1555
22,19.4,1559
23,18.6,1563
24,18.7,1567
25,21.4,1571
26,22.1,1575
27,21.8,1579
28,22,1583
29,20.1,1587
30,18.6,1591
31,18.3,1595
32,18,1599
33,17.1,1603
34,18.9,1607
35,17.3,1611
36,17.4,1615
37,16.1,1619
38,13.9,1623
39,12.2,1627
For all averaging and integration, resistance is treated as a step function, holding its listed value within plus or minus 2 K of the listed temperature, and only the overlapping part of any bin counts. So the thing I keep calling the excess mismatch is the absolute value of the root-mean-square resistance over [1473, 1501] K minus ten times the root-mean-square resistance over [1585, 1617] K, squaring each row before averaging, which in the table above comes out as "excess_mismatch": 167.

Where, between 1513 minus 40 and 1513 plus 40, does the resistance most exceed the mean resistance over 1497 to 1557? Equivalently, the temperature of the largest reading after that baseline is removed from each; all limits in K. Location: 1551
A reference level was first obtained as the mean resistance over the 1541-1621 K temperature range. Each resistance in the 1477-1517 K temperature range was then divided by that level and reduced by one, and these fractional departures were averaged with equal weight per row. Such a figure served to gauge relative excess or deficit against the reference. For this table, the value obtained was -0.16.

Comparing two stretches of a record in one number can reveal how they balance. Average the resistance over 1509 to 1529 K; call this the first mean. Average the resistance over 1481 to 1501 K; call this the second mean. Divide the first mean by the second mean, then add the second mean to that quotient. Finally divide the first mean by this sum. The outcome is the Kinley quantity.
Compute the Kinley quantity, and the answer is 0.94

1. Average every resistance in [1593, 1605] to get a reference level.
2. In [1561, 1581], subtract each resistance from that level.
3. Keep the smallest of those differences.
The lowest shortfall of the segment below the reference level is -4.3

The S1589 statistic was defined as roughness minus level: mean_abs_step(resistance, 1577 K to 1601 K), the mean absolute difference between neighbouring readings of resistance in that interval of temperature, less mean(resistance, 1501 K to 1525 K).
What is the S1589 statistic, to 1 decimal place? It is -14.9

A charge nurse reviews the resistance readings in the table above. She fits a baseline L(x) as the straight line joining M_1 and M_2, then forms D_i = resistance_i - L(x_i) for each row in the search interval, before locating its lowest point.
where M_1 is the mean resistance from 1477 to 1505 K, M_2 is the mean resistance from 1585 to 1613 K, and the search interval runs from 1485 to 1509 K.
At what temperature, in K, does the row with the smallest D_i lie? 1507 K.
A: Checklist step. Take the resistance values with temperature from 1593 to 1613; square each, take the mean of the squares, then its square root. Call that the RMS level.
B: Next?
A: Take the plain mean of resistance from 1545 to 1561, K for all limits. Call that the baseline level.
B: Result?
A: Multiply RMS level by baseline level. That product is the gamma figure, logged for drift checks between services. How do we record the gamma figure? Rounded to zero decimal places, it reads 332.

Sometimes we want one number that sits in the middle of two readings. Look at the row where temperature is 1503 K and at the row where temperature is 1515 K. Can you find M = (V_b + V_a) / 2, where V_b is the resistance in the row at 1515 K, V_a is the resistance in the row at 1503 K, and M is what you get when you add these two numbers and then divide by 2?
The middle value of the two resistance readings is 15.7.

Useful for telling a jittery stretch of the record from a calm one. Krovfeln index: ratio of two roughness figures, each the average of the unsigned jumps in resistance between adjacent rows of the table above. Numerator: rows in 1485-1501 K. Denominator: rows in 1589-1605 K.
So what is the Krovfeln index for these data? 1.3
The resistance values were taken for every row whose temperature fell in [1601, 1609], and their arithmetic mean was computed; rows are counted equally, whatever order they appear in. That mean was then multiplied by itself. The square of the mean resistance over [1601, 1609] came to 324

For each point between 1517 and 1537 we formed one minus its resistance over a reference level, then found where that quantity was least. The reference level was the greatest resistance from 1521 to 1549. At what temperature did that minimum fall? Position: 1527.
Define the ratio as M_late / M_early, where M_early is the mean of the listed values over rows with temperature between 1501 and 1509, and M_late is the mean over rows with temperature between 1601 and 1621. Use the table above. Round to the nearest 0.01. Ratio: 1.11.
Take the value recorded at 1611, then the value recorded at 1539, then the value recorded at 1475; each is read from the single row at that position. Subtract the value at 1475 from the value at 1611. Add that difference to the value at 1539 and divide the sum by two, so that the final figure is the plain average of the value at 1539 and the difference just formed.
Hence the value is 10.0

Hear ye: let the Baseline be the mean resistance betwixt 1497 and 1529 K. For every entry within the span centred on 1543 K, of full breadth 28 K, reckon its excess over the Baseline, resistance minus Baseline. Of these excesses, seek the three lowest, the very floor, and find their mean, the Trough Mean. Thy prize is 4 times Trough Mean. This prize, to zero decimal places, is 3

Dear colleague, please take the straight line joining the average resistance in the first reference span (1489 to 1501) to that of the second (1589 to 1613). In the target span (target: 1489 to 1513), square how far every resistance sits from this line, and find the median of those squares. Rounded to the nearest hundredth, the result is 0.71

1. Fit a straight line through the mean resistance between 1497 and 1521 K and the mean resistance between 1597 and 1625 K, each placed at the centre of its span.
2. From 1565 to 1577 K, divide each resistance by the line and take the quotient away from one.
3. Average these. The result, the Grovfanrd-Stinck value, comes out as -0.25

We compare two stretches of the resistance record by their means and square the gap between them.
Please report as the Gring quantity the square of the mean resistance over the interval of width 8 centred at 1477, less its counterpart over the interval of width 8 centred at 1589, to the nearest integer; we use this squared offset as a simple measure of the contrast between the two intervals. 21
